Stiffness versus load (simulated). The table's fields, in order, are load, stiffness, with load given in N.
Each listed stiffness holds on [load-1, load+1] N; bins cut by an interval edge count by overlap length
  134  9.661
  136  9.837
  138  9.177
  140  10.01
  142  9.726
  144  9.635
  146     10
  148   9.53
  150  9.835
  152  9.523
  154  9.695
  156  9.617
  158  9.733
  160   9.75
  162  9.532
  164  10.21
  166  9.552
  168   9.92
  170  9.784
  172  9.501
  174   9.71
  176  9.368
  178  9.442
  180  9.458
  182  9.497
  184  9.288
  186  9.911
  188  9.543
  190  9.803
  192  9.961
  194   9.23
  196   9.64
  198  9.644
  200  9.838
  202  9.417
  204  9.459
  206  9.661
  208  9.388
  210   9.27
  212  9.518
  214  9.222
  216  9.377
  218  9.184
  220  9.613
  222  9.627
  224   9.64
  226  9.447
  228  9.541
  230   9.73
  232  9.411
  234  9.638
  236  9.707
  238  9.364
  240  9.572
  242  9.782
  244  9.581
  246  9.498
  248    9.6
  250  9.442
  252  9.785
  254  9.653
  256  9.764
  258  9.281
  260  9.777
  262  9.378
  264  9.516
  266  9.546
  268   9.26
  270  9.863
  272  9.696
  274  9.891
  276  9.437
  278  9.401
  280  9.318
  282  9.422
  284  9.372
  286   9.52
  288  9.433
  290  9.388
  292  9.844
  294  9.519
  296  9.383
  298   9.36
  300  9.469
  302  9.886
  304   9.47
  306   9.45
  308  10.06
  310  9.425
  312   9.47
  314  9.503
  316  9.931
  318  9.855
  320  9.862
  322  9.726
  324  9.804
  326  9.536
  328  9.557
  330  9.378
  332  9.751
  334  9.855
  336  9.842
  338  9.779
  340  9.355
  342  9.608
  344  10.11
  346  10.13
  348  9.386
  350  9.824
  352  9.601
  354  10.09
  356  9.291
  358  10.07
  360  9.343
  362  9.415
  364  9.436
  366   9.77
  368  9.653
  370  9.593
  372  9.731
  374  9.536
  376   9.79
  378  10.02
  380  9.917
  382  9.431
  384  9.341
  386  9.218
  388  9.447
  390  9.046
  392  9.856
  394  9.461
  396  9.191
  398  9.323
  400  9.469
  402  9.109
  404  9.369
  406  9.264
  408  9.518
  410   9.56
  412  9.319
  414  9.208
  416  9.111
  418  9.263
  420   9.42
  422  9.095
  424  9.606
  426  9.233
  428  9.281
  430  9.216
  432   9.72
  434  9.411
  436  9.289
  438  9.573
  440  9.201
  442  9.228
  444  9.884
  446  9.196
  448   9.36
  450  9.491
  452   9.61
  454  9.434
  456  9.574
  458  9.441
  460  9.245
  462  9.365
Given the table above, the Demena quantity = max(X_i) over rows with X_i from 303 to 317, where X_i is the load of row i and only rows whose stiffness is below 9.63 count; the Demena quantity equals 314 N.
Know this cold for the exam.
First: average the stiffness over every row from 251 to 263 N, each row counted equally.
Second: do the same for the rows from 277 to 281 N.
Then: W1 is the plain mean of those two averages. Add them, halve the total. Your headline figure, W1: 9.48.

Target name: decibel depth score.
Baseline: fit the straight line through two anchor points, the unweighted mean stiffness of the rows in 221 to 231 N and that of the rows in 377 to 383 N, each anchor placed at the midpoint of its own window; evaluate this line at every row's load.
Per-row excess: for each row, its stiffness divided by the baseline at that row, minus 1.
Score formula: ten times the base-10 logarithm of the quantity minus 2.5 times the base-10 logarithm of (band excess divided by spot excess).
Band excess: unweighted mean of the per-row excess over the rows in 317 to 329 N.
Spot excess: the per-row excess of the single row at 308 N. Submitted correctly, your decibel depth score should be 7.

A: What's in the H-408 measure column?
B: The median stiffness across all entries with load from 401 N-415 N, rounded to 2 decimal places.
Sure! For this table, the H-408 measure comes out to 9.32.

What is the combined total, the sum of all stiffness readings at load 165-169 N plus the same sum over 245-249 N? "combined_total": 38.6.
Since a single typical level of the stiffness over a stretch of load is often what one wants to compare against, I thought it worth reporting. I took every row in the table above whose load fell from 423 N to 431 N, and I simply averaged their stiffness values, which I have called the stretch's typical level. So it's 9.33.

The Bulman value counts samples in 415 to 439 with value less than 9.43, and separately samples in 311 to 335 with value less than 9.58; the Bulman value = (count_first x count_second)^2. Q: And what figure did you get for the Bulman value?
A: 2025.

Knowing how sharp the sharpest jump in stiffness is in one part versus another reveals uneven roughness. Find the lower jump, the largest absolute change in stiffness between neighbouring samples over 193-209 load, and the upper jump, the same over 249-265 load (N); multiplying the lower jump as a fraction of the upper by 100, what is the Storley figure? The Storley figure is 85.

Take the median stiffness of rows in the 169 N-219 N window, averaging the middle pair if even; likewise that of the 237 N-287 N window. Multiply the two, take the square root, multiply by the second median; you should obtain 90.5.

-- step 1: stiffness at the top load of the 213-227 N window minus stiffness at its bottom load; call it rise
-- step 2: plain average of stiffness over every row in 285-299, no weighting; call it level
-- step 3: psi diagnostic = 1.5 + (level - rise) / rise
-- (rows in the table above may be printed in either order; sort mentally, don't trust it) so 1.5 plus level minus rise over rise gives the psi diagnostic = 43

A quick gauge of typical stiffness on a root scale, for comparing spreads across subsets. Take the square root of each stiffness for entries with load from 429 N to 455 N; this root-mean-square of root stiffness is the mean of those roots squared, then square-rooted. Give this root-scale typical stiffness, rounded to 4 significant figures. 3.071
